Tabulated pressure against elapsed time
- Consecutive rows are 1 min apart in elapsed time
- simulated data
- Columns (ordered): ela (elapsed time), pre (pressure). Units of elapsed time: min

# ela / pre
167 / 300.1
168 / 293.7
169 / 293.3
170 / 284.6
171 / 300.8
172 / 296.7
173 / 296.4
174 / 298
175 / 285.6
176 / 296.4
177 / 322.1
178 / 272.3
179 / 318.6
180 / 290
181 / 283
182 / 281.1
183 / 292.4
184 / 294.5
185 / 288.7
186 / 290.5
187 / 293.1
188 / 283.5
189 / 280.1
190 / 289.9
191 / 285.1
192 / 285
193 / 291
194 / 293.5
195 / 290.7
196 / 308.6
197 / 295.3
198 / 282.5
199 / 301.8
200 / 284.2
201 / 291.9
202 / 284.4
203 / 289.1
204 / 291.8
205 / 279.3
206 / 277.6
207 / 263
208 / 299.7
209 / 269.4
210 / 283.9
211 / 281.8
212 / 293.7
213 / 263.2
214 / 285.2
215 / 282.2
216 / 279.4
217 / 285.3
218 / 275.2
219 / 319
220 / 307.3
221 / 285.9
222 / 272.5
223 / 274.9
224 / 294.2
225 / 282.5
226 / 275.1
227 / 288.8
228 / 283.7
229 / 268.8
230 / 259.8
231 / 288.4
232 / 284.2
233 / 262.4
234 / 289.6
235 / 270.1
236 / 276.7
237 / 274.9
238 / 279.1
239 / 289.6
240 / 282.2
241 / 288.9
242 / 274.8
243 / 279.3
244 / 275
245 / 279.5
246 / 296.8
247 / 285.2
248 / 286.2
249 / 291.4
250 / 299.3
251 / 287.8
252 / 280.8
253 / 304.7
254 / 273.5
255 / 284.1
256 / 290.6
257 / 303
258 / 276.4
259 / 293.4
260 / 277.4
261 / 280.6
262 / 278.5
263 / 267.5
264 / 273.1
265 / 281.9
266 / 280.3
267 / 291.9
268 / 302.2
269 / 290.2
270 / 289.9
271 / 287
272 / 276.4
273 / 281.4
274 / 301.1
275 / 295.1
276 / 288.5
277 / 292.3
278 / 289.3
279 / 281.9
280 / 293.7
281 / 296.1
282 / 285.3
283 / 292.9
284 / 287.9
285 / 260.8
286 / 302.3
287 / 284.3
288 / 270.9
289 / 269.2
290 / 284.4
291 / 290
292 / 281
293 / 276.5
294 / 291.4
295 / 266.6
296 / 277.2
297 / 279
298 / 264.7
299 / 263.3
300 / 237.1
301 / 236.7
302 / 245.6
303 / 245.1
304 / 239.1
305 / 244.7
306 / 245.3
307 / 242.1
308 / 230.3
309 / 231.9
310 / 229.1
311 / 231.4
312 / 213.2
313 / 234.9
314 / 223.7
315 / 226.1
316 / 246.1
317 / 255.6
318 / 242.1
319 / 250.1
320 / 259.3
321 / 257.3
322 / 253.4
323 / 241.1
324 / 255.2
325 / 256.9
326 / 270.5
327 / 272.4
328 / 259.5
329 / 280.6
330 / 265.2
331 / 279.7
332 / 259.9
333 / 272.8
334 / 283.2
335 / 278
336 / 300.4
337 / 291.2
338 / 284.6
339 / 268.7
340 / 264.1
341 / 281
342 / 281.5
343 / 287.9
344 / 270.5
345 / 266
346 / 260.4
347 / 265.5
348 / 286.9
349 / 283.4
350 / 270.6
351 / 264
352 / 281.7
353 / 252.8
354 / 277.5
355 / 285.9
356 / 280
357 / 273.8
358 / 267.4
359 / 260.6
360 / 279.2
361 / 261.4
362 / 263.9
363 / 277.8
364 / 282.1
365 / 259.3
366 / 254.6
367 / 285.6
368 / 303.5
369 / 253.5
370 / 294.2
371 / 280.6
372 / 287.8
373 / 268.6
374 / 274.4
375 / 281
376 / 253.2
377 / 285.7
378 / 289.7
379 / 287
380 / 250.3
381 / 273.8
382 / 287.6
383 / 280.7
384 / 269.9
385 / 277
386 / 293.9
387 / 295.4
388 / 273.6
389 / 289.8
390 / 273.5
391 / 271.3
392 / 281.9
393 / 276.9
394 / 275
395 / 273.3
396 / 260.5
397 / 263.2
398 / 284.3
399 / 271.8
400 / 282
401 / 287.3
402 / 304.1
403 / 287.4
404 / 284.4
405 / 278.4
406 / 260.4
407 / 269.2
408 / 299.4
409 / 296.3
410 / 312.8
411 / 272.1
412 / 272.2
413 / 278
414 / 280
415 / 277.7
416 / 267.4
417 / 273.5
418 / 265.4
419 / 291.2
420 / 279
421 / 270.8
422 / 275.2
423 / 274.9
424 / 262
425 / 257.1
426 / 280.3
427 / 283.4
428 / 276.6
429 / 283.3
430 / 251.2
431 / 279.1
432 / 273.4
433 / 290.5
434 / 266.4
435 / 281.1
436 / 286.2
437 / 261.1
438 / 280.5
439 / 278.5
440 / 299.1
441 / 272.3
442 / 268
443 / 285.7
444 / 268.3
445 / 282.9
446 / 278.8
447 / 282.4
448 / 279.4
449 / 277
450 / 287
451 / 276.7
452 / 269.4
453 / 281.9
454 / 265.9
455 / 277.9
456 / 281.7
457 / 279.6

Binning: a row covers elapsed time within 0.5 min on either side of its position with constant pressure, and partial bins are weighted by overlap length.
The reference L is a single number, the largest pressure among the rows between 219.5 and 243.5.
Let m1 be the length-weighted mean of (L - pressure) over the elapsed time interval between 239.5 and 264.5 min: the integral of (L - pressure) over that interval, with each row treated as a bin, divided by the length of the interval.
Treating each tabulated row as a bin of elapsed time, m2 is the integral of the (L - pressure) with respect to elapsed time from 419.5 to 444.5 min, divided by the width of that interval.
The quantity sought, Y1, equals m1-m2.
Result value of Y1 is -9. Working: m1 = 23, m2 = 32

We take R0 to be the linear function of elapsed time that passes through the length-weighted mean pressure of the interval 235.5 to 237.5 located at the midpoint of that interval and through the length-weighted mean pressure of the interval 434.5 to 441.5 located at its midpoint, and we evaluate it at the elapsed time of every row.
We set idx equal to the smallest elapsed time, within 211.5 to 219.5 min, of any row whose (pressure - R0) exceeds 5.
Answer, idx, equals 212 min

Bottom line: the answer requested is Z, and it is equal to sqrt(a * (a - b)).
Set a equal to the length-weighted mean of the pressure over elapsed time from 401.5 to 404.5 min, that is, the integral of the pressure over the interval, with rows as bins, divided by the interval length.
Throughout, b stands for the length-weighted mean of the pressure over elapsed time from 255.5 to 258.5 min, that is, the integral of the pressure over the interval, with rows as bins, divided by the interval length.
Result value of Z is 24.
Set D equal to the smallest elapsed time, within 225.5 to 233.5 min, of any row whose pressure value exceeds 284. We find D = 227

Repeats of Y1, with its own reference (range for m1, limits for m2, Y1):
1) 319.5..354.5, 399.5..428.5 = 8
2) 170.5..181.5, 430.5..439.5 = -19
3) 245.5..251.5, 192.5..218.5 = -6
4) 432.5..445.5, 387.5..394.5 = -1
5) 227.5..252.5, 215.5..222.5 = 8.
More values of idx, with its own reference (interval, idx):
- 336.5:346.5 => 337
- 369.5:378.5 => 370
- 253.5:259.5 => 255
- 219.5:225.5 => 220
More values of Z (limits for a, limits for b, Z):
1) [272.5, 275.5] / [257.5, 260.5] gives 54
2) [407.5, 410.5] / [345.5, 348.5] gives 98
